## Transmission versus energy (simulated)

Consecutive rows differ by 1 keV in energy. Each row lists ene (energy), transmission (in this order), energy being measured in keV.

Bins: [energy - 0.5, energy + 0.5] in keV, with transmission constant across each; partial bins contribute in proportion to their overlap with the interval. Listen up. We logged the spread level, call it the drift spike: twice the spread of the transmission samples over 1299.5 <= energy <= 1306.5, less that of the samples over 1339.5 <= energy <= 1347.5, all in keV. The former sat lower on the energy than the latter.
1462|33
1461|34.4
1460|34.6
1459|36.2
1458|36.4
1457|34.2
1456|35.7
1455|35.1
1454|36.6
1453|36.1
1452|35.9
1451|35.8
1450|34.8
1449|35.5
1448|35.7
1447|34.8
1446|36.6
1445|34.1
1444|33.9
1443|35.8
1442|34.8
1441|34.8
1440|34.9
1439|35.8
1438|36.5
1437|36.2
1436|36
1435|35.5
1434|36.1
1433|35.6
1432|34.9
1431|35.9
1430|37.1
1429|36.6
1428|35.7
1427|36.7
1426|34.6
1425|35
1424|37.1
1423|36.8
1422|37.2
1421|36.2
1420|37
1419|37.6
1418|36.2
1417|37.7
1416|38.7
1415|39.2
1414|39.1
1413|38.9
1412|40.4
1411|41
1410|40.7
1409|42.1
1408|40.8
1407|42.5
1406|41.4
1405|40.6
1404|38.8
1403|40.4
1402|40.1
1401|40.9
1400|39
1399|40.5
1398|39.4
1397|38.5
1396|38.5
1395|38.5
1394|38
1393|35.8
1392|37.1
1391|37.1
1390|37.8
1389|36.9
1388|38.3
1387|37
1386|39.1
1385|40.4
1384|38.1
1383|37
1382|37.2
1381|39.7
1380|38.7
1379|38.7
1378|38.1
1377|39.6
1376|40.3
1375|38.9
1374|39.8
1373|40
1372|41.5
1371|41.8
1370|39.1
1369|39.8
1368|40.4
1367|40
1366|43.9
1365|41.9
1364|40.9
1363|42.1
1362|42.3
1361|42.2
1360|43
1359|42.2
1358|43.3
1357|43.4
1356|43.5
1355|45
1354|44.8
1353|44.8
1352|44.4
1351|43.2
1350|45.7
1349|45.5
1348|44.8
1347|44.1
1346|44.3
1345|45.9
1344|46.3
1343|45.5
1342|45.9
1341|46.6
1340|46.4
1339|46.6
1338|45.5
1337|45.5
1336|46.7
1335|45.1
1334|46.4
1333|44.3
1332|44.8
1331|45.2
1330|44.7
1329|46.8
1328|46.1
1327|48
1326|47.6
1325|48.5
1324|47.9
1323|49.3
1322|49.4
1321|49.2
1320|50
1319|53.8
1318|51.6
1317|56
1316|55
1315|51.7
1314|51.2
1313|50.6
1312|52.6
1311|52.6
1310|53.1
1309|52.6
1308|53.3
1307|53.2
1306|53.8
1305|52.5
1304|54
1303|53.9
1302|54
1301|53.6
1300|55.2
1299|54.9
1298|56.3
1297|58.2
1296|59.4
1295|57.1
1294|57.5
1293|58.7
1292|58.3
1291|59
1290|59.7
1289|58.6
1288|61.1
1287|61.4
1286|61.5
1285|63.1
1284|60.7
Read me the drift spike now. 0.6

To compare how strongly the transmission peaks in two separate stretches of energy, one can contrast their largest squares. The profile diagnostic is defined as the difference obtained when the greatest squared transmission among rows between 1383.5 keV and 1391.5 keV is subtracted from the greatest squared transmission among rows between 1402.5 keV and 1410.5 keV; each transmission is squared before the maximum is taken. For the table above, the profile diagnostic 174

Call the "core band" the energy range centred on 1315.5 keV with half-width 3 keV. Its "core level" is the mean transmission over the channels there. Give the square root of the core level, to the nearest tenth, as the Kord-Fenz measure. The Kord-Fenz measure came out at 7.3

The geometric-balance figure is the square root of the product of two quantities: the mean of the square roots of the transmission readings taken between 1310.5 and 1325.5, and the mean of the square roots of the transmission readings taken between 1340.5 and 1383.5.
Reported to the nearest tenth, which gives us 6.8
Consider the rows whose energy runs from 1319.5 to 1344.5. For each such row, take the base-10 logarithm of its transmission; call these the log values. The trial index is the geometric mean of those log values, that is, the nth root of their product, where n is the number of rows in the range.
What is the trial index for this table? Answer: 1.67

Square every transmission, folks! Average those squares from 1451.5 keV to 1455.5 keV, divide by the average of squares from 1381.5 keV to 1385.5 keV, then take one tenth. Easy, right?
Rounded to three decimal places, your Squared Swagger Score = 0.088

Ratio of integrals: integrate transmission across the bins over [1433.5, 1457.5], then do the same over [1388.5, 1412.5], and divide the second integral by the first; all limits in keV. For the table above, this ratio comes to 1.11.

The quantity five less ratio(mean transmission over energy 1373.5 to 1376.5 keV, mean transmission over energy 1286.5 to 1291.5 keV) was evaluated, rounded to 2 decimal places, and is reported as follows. 4.34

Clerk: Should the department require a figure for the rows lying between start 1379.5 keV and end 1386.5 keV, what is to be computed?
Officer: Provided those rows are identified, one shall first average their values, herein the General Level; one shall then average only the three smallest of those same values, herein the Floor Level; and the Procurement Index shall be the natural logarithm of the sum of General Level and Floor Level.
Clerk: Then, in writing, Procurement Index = 4.33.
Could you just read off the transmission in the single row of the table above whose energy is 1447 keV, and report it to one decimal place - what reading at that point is 34.8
